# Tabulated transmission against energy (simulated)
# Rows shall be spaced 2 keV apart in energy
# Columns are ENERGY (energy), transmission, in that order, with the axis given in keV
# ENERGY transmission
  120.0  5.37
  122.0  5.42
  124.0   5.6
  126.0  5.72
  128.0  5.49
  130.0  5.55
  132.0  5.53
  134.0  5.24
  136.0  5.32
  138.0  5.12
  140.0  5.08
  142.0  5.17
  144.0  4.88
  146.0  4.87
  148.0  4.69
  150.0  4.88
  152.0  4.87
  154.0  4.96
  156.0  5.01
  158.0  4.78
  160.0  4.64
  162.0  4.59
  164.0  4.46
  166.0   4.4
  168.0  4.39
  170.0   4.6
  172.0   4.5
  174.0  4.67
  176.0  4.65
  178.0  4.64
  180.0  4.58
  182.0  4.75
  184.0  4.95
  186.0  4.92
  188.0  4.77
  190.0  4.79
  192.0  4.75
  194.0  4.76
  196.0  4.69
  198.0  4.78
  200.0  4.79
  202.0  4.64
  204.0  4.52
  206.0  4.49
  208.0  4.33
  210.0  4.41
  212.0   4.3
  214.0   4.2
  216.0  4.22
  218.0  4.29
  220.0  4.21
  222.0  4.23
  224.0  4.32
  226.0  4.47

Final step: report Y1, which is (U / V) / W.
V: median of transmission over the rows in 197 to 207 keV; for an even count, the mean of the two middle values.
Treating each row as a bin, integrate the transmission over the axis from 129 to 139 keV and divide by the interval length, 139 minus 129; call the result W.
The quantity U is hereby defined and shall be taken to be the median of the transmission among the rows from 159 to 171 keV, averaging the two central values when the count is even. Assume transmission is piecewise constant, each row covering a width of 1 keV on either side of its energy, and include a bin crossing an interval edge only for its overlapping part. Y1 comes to 0.182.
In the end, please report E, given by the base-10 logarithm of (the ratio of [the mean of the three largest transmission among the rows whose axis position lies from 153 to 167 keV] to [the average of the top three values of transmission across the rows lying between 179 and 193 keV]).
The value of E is 0.003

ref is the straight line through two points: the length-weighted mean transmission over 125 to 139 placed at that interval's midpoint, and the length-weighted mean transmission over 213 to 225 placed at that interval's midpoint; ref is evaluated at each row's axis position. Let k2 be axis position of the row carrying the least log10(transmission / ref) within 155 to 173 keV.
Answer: 166.0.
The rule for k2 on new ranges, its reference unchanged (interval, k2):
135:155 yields 148.0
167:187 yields 168.0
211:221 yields 214.0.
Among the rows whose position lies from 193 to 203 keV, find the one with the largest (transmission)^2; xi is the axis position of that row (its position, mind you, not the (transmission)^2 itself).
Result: 200.0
